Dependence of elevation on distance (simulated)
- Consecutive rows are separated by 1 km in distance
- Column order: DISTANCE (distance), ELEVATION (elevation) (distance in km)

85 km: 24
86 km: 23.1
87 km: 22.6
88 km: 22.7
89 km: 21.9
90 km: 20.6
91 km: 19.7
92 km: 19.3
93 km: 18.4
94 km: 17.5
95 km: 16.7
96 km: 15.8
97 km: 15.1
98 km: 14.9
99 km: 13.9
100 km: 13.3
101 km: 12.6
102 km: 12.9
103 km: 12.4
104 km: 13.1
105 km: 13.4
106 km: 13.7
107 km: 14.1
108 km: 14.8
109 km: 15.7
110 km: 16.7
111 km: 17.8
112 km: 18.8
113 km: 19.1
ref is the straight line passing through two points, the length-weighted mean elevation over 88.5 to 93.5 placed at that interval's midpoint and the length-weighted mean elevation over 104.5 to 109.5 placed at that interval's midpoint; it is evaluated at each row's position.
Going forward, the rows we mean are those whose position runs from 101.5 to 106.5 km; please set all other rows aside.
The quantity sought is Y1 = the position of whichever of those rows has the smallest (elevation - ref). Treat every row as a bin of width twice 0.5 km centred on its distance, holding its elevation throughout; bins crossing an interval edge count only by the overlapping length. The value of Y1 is 103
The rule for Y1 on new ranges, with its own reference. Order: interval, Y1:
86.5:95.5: 95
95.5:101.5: 101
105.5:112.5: 106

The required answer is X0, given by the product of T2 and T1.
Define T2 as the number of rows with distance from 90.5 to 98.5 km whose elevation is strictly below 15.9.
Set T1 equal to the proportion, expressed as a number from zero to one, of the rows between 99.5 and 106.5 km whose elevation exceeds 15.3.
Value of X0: 0.0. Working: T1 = 0.0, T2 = 3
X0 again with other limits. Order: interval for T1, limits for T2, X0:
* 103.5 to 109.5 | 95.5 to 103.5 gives 1.3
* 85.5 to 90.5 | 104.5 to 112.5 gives 5.0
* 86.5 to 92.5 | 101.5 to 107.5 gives 6.0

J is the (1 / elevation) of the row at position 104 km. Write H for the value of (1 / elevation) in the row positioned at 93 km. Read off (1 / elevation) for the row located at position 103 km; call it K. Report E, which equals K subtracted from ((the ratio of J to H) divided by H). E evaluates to 26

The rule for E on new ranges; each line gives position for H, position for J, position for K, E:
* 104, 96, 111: 11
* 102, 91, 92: 8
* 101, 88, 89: 7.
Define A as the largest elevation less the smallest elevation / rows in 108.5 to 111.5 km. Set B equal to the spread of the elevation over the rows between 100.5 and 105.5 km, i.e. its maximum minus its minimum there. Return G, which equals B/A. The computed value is 0.5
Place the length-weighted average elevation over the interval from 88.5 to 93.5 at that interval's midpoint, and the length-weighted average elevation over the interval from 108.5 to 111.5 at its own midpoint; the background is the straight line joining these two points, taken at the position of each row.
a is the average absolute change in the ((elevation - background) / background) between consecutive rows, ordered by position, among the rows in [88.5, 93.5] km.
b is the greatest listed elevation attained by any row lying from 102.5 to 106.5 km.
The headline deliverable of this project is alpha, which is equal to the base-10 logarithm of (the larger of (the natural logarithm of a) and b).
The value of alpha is 1.14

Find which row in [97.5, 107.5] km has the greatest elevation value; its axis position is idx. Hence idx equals 98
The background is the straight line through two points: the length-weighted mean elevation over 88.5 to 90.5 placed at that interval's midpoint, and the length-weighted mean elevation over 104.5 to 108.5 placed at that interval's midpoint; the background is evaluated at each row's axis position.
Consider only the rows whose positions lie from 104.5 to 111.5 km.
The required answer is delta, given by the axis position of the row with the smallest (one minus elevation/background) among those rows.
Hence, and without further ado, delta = 111 km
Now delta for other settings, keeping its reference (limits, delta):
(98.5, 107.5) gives 107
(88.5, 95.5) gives 89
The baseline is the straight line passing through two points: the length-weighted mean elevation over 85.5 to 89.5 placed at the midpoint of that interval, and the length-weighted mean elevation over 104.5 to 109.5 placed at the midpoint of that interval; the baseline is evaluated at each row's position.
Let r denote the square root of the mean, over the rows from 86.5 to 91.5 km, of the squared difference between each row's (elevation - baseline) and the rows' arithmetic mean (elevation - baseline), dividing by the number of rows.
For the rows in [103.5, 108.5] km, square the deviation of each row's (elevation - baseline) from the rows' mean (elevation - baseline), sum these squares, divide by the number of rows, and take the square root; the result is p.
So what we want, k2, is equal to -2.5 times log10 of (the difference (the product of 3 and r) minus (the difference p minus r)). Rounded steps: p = 1.18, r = 0.6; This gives -0.3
